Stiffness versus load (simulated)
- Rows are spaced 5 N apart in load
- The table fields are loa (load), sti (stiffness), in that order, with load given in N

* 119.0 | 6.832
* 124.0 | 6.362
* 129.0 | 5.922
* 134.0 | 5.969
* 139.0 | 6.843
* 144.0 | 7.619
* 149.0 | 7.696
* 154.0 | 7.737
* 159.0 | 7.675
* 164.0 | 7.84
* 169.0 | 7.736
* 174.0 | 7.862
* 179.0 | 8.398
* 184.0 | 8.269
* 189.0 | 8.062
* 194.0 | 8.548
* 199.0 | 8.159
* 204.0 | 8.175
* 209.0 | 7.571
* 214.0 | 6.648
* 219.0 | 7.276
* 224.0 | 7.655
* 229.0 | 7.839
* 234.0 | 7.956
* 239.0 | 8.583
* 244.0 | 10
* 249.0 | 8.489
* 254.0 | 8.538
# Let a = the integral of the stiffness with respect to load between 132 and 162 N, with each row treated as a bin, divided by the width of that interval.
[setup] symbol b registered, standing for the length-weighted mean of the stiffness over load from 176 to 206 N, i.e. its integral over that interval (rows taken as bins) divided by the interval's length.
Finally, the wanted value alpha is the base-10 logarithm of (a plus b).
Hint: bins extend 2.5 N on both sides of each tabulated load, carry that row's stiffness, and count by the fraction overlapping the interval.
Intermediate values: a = 7.3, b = 8.26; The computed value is 1.19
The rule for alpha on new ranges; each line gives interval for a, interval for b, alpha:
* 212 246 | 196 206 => 1.21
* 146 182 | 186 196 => 1.21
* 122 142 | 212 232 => 1.14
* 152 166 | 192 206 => 1.21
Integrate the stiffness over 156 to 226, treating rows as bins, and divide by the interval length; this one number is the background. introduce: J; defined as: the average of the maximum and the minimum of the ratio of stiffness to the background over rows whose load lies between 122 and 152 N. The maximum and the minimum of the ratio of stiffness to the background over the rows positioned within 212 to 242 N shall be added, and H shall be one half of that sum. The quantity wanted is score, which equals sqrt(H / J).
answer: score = 1.06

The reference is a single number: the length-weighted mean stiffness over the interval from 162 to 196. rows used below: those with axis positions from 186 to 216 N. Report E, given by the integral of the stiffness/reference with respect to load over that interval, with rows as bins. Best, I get 29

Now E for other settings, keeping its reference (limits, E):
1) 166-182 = 16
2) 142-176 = 32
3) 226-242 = 16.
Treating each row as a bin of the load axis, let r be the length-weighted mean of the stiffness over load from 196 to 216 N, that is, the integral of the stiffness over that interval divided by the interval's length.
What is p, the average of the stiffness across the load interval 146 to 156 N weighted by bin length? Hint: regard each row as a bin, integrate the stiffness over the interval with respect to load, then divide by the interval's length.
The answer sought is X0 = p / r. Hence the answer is 1.00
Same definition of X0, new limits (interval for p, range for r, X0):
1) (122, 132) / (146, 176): 0.79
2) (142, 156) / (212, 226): 1.07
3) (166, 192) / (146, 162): 1.05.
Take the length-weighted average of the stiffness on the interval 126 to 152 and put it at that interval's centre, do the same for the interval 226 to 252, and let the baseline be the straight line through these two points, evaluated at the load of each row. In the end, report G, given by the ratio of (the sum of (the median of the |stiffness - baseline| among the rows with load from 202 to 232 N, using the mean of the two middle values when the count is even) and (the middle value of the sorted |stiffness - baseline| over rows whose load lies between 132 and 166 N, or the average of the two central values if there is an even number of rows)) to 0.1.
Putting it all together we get 12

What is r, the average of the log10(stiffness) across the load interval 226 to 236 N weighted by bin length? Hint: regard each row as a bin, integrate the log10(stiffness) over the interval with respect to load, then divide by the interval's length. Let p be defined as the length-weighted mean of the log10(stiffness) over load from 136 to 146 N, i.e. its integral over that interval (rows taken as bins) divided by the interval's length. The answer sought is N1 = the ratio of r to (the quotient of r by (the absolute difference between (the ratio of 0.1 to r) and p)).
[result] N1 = 0.742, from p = 0.85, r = 0.90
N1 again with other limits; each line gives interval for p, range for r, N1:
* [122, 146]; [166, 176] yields 0.701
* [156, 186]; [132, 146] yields 0.780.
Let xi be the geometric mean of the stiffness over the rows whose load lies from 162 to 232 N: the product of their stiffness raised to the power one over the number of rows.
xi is 7.85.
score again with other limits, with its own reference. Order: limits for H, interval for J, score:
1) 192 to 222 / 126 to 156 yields 1.05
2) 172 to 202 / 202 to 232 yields 1.05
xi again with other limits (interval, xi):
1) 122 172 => 7.10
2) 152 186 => 7.93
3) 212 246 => 7.94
